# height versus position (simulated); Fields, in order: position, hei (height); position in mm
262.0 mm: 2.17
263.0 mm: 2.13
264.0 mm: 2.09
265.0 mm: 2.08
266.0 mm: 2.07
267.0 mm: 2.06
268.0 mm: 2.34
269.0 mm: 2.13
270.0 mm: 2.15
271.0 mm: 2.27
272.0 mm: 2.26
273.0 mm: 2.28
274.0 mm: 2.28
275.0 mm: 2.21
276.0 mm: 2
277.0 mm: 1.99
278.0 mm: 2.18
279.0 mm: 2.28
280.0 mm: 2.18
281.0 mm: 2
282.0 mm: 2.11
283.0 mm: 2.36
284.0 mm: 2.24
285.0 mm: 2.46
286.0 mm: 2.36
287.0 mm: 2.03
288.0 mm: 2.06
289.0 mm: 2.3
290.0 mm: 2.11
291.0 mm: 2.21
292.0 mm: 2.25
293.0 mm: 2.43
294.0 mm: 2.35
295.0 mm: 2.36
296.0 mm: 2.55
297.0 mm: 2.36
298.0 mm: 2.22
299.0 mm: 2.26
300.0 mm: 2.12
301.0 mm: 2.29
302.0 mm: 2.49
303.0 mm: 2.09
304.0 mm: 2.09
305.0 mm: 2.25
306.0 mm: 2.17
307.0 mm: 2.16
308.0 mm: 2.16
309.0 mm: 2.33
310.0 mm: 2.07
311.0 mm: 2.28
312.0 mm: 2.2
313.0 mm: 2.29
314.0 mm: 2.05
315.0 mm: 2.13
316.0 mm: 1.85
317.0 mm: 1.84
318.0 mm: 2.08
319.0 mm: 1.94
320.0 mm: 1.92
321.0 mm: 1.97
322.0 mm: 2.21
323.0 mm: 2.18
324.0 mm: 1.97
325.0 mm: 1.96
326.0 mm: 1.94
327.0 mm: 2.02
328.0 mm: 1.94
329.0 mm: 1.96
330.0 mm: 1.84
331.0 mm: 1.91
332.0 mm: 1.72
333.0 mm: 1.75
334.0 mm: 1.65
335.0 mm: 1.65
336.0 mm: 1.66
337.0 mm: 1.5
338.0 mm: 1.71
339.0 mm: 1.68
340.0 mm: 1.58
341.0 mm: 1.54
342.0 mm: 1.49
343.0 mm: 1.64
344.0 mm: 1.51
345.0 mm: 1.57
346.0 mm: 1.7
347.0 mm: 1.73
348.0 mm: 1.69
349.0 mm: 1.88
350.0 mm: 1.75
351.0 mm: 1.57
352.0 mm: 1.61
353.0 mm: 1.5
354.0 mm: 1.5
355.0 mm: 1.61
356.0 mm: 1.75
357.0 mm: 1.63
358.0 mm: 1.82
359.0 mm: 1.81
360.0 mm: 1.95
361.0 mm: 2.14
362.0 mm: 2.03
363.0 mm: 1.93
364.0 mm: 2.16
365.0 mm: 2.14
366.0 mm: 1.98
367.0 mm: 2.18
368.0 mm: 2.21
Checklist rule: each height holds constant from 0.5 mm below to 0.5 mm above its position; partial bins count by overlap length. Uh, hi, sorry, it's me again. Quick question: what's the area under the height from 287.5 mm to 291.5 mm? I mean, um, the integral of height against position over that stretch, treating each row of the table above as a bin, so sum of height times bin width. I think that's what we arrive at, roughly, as 8.7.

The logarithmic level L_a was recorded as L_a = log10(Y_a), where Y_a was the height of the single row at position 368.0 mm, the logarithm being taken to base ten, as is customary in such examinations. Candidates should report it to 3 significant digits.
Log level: 0.344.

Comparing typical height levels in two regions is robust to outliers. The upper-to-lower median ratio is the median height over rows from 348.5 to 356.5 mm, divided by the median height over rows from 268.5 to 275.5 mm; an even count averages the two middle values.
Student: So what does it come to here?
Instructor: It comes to 0.71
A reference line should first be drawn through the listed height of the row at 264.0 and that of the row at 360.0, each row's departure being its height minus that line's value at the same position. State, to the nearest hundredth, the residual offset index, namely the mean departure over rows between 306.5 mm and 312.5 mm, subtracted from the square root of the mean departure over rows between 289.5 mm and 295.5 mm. 0.31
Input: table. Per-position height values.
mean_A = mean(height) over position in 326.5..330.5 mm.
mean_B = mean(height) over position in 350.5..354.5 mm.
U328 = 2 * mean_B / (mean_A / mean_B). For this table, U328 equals 2.5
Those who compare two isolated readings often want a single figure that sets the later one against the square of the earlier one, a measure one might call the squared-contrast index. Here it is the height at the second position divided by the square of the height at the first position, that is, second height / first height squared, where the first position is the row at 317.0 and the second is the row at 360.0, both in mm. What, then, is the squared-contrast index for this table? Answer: 0.58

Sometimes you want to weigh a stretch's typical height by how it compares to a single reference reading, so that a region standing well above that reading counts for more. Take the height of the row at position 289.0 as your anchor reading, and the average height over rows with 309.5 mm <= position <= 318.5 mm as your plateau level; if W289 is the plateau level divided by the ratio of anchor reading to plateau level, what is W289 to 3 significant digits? 1.90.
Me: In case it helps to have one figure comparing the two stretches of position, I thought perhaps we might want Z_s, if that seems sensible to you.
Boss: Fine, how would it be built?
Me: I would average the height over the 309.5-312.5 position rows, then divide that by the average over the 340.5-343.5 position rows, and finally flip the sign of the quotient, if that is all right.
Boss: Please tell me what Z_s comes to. -1.40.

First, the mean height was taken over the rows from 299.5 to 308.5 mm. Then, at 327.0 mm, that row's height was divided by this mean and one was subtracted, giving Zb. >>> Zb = -0.1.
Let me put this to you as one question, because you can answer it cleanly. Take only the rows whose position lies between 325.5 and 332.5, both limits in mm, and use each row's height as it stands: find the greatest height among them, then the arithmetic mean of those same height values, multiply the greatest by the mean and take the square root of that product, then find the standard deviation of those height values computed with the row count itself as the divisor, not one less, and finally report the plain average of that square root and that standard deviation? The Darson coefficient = 1.03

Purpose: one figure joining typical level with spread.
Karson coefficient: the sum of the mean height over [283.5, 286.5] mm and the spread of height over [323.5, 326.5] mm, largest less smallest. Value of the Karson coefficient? 2.38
